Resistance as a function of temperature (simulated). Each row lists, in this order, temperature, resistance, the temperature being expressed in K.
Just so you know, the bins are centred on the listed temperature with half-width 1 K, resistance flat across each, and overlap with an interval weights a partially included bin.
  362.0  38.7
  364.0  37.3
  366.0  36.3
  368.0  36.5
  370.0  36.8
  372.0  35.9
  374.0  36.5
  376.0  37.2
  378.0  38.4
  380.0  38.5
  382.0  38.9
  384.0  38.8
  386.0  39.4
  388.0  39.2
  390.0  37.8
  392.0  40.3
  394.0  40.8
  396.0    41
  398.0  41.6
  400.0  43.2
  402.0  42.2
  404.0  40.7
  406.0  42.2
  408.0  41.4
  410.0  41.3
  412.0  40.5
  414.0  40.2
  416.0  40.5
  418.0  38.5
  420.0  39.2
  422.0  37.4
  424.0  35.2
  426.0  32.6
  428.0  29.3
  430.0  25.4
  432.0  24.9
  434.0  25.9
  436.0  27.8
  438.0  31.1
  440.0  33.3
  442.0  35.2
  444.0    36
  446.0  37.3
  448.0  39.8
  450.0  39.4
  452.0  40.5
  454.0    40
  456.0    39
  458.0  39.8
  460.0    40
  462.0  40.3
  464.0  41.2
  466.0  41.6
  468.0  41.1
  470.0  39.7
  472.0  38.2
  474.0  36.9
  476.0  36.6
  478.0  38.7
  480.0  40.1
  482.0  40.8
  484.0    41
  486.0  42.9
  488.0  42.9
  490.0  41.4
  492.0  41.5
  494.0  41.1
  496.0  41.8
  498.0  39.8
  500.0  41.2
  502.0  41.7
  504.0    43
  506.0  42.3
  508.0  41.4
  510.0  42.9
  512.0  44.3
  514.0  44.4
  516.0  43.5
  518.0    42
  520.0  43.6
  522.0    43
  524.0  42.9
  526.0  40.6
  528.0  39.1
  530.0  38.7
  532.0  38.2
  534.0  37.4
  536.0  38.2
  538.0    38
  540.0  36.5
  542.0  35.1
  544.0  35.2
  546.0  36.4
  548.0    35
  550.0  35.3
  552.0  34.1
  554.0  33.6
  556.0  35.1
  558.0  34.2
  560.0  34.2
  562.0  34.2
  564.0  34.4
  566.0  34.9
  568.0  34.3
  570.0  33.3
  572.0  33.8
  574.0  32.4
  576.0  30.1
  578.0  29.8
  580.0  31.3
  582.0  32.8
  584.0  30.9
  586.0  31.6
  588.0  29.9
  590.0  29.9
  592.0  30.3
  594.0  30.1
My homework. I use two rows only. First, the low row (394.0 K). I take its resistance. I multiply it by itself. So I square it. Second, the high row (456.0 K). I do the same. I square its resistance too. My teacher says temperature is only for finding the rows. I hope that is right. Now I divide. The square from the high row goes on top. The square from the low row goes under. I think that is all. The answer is 0.91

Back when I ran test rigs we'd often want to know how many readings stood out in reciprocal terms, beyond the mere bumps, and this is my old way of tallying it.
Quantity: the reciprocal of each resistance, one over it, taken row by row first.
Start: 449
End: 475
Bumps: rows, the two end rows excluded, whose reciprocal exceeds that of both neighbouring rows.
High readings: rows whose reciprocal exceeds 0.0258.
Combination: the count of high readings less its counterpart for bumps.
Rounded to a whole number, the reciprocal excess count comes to 1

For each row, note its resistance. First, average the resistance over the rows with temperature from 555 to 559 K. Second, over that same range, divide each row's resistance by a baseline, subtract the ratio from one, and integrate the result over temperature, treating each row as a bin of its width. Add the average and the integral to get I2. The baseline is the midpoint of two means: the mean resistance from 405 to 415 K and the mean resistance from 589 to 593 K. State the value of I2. 34.8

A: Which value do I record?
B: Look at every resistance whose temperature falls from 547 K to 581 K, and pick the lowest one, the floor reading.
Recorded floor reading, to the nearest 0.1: 29.8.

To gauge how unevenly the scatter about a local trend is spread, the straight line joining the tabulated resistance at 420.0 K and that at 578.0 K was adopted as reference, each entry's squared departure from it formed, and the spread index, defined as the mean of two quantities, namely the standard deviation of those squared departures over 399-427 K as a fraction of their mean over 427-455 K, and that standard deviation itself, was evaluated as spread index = 5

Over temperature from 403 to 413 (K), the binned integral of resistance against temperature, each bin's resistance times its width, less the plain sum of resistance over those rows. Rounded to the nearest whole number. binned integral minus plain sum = 206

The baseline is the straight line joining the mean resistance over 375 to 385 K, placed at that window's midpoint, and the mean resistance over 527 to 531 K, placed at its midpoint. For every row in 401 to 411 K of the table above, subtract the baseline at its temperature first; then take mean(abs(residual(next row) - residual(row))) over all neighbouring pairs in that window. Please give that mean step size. 0.98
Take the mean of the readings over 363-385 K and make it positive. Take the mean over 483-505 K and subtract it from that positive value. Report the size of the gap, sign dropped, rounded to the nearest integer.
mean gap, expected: 4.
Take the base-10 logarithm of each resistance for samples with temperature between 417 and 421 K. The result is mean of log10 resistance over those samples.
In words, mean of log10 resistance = 1.589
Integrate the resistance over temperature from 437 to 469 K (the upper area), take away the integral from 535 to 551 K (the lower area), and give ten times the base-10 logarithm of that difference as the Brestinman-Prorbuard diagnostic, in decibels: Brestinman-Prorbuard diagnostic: 28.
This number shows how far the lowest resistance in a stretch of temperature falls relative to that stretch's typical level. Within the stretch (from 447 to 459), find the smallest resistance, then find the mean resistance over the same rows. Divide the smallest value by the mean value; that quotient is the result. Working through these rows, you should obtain 0.981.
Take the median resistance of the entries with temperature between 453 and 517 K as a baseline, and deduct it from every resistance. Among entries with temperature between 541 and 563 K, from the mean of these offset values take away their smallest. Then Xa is 1.2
